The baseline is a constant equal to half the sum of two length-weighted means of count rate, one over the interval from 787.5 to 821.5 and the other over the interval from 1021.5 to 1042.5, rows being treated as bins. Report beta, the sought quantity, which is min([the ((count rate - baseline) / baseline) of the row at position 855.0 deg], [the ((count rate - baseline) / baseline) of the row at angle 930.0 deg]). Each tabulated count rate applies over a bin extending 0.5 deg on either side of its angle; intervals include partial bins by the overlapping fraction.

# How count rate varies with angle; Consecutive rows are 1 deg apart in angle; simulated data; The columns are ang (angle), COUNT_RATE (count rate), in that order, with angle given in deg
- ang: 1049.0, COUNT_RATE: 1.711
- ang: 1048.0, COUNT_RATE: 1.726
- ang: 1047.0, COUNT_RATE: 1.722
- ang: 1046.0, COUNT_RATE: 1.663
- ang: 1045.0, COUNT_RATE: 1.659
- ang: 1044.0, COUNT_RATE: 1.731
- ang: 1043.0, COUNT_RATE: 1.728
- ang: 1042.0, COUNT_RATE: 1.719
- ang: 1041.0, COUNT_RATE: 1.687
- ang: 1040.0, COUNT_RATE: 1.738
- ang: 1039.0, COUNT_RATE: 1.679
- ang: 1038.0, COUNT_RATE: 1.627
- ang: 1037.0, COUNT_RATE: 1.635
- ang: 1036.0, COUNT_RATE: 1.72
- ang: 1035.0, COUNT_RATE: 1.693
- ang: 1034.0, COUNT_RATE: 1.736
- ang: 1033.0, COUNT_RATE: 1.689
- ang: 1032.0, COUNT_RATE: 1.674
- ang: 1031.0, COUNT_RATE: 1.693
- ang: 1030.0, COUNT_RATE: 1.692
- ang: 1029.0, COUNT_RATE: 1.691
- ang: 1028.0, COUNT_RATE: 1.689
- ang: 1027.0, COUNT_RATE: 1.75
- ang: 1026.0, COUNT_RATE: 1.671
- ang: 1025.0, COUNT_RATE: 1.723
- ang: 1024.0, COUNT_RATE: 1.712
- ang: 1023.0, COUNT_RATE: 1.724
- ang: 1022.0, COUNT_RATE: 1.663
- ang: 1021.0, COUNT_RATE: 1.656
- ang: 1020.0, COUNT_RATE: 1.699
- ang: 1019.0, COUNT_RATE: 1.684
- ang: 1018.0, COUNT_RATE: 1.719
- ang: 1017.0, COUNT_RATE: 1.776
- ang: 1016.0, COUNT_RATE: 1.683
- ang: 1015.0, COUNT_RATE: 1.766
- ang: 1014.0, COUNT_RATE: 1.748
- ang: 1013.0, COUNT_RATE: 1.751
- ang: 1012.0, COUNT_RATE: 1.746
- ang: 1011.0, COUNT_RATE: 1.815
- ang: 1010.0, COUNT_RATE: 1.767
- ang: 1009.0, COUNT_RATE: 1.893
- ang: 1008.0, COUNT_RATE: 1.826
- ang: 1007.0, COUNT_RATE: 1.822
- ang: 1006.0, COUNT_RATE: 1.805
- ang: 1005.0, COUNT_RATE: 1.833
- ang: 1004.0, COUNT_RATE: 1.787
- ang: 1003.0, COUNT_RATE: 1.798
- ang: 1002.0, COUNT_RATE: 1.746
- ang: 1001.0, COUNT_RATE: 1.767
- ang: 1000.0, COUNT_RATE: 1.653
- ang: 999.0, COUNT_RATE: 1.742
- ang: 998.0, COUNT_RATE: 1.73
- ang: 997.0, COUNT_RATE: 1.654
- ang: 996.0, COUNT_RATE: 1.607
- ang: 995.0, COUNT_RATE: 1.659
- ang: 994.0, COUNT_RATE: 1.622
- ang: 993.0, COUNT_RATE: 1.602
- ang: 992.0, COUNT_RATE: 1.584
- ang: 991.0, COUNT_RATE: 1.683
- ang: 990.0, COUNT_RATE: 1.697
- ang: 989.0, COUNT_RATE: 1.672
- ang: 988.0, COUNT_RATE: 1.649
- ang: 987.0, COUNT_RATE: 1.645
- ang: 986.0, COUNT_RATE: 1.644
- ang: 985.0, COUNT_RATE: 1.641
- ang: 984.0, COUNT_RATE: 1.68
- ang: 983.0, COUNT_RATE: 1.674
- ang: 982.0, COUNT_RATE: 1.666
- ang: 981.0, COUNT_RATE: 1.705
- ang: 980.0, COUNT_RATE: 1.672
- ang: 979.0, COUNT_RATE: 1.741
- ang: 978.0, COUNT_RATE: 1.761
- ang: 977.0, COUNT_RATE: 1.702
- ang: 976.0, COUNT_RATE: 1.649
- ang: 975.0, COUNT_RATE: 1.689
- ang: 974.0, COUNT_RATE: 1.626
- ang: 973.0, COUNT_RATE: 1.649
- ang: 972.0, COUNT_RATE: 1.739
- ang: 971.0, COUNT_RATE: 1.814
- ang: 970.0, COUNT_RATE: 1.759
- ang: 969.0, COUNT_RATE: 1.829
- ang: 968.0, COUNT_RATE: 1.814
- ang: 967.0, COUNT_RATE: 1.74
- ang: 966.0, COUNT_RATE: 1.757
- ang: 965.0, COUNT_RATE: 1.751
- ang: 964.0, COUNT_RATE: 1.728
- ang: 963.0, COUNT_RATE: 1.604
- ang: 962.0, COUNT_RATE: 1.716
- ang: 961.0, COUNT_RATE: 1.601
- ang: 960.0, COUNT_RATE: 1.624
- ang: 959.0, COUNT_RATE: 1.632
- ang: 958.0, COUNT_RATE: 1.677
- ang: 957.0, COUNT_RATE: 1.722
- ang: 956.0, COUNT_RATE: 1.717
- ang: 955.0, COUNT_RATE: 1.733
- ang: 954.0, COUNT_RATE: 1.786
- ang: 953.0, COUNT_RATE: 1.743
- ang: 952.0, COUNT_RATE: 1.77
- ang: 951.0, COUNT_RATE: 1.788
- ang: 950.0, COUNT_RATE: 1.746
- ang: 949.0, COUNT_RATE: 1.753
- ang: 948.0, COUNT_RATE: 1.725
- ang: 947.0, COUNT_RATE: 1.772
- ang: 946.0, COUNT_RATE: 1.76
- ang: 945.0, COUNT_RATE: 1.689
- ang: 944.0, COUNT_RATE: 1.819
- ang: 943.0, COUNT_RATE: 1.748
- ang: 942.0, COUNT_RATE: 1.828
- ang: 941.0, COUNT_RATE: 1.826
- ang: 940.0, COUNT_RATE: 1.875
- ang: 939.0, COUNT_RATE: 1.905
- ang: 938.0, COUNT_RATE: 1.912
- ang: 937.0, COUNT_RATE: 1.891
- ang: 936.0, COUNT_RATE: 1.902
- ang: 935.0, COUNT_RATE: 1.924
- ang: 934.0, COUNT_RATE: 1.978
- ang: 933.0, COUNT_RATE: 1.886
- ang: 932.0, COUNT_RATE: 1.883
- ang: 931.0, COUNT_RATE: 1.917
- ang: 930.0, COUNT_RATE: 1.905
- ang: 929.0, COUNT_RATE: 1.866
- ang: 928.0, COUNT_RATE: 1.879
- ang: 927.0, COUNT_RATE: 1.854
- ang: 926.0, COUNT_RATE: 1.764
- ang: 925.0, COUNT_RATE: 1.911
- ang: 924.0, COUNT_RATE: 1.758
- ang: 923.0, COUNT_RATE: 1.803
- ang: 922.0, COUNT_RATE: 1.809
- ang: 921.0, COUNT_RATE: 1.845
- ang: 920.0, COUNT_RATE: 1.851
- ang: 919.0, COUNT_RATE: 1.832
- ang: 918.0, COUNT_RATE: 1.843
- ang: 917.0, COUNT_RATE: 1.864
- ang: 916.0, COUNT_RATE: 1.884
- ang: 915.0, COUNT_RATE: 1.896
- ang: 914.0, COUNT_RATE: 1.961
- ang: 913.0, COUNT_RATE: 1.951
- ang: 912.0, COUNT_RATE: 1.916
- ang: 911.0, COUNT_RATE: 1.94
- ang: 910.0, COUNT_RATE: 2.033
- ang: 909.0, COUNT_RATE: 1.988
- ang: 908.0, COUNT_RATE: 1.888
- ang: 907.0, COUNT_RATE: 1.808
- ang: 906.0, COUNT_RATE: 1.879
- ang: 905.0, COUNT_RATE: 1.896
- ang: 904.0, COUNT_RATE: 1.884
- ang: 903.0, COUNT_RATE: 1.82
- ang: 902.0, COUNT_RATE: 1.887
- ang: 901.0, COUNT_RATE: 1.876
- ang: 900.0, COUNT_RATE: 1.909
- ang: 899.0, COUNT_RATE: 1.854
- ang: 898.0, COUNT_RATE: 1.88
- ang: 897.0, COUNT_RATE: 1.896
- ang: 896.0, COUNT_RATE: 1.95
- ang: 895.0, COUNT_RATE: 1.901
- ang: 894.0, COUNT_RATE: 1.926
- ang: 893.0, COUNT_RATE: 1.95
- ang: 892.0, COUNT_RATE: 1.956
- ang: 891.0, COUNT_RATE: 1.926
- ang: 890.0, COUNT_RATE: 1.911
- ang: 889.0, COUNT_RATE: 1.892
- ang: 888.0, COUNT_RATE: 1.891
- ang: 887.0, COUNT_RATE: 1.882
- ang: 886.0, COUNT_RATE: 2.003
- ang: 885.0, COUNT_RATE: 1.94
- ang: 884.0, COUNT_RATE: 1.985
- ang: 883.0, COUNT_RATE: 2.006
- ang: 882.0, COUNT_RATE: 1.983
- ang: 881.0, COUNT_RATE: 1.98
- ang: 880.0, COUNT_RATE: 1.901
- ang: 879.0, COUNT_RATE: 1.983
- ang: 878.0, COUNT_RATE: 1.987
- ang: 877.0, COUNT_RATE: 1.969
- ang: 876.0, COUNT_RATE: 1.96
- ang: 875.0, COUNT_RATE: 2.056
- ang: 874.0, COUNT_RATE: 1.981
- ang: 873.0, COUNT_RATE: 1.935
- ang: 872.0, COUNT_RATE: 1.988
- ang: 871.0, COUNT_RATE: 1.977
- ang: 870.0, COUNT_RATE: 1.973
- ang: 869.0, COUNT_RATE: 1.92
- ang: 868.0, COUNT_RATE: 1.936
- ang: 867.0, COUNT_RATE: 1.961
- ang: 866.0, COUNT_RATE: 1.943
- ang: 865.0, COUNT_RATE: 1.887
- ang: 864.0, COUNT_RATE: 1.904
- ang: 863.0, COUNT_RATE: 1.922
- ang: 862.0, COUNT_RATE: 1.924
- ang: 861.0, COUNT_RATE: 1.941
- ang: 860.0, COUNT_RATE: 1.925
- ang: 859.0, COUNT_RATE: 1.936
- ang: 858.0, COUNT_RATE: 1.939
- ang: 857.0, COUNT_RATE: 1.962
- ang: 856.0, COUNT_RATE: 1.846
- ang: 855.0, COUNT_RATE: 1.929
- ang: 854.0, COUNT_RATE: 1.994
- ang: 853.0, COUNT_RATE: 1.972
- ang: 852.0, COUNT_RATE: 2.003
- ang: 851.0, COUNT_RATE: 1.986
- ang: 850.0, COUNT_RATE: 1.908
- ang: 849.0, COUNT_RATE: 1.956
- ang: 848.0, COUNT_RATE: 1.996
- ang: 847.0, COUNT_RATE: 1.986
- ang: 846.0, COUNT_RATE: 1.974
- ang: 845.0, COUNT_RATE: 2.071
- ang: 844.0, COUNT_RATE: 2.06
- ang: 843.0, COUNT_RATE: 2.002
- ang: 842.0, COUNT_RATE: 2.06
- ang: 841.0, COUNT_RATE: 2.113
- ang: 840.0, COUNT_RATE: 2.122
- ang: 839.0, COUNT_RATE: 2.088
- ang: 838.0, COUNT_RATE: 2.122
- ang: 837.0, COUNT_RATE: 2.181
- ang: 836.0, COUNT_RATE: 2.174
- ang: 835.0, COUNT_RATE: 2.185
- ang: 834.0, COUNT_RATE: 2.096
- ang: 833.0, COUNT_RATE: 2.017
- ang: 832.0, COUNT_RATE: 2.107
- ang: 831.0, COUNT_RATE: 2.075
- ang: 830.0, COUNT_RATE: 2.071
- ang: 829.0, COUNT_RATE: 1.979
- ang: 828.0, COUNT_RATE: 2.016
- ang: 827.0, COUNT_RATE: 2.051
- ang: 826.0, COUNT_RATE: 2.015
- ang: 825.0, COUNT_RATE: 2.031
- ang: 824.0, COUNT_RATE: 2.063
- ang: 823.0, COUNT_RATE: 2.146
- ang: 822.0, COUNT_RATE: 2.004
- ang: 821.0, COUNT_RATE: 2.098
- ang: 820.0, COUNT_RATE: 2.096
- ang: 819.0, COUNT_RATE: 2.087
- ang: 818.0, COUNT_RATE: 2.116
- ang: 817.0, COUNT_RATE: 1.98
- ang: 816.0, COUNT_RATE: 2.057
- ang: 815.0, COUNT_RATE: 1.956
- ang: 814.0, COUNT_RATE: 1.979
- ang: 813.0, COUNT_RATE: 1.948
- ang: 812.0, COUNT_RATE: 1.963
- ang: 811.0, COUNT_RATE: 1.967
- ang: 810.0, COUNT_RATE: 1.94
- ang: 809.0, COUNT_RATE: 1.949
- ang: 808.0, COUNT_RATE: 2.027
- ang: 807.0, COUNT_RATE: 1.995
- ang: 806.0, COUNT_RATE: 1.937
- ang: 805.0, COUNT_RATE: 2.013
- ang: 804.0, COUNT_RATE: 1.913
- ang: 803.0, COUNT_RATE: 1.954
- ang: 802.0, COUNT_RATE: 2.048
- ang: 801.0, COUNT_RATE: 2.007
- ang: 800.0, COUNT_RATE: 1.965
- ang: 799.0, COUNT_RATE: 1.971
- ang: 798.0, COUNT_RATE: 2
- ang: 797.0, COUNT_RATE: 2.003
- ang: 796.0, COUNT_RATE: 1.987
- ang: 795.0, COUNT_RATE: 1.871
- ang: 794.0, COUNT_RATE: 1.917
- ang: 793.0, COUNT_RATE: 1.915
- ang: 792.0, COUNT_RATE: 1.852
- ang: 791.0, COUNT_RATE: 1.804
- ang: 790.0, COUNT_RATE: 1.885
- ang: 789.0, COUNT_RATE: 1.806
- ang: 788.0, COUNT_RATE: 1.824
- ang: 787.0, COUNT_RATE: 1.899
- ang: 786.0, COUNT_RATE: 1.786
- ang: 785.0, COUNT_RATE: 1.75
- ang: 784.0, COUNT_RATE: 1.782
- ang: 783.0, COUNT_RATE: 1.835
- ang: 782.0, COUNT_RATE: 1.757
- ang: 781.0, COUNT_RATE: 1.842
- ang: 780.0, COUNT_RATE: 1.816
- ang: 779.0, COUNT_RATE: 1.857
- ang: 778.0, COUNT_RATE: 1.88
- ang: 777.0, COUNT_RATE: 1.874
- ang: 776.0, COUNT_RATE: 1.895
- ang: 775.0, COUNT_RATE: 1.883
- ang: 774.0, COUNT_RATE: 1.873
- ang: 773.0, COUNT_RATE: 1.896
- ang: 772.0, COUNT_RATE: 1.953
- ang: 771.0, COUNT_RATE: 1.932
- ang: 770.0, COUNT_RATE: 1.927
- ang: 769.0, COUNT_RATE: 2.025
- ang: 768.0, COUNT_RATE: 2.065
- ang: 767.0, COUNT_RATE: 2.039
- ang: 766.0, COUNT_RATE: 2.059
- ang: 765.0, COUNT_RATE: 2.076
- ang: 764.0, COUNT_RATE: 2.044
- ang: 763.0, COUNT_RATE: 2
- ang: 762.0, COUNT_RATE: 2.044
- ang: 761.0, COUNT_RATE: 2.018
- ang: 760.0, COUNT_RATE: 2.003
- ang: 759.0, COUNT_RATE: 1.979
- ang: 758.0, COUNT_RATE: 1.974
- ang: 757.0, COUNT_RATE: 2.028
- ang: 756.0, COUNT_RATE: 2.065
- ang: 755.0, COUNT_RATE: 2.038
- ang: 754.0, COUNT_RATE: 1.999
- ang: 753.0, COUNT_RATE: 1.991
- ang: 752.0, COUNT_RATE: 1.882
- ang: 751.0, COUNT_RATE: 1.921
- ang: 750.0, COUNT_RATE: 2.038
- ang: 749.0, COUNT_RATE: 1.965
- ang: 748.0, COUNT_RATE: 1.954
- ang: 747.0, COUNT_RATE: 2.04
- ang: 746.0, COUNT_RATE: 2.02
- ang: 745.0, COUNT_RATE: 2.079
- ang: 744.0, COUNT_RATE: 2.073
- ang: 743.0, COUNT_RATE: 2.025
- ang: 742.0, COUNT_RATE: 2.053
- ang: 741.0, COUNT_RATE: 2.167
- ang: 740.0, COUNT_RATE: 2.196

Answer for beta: 0.041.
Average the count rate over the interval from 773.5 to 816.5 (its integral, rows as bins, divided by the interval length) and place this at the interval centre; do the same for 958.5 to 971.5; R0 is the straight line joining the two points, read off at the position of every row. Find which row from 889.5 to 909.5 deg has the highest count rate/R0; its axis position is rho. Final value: 909.0 deg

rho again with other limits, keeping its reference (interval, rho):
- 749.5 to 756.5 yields 756.0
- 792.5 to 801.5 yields 801.0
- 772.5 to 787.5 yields 787.0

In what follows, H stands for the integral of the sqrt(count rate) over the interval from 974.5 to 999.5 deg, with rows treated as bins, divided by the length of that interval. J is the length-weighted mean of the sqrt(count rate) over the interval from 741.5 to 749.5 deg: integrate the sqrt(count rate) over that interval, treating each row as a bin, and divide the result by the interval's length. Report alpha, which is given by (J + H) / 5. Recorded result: 0.54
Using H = 1.29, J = 1.42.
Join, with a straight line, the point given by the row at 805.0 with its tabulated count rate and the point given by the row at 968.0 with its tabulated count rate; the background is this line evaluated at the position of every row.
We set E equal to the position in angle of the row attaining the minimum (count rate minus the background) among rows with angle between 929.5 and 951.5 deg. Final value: 945.0 deg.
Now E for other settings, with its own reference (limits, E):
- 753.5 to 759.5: 758.0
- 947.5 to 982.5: 961.0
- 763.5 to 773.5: 773.0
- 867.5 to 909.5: 907.0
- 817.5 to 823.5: 822.0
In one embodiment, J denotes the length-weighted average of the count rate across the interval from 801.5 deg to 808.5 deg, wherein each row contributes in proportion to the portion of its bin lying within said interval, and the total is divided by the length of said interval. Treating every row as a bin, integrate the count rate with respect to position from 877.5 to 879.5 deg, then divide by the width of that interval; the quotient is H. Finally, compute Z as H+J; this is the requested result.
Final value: 3.97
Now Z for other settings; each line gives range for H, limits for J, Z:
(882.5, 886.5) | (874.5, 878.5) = 3.98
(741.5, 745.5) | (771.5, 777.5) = 3.95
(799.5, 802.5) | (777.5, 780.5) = 3.86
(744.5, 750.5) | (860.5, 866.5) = 3.94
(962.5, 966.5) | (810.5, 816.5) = 3.69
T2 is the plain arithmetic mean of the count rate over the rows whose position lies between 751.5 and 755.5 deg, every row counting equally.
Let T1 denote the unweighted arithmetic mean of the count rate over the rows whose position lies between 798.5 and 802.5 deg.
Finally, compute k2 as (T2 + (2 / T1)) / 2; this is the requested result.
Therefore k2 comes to 1.49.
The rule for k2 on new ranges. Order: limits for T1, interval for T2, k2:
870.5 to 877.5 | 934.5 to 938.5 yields 1.46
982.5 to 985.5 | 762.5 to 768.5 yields 1.62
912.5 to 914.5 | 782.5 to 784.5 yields 1.42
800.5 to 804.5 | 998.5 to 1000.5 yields 1.35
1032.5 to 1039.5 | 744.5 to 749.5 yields 1.60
